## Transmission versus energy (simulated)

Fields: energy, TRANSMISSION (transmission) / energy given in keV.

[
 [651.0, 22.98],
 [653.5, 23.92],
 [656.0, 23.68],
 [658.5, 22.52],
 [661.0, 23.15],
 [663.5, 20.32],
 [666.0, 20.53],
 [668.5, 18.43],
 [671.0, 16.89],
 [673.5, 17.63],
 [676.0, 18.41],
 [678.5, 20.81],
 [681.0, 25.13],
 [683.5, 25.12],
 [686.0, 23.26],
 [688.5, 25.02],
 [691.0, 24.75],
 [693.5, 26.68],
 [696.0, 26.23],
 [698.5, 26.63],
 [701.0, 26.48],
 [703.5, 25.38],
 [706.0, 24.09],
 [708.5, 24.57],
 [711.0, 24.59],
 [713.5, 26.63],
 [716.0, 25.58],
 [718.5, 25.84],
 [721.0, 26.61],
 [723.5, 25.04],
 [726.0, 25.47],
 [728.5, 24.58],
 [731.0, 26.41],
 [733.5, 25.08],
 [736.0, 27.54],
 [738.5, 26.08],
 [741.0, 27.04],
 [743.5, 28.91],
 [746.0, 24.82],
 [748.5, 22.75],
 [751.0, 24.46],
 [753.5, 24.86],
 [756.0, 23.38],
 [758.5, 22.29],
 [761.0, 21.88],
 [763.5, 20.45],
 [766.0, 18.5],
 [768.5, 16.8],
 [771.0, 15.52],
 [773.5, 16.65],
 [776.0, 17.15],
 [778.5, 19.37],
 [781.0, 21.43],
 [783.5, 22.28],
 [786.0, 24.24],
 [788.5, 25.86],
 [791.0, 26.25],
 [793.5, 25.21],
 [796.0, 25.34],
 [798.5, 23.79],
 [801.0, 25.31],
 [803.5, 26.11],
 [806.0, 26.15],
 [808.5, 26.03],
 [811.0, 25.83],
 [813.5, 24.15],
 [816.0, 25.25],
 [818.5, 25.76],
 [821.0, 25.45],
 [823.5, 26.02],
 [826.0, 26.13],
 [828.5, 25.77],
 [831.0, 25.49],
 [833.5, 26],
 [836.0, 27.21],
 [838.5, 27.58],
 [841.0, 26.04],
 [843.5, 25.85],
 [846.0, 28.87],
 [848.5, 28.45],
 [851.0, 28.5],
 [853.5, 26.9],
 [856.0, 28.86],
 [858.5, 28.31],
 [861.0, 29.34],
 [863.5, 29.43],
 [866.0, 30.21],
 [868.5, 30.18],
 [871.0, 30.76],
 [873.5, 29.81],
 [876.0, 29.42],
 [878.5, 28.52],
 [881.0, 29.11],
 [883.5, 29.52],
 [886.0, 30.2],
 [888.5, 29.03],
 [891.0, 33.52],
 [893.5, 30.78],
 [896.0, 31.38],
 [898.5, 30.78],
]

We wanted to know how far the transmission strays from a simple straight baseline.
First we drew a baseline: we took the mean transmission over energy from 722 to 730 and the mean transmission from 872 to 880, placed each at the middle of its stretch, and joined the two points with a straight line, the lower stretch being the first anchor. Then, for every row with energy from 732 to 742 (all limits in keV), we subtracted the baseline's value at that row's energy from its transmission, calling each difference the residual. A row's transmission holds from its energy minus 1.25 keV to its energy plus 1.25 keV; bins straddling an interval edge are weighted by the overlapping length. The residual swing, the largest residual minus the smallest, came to 2.4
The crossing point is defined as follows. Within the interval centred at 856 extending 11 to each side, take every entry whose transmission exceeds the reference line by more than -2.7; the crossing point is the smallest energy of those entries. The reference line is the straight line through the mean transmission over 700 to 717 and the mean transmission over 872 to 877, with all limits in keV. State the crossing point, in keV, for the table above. 846.0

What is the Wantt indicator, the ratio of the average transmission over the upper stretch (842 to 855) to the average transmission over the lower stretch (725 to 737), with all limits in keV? 1.07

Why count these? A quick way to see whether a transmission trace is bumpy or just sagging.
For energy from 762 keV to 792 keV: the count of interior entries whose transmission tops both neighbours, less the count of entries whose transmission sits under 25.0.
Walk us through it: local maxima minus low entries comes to -10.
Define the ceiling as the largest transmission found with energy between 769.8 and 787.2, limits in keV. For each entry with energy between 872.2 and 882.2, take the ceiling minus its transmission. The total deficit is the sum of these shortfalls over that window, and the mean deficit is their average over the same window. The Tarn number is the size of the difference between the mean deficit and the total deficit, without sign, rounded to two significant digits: 15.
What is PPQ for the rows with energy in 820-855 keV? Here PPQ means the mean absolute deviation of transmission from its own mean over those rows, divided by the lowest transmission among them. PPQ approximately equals 0.040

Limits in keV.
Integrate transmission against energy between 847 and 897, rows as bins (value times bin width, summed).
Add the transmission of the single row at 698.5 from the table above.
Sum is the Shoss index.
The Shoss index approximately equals 1507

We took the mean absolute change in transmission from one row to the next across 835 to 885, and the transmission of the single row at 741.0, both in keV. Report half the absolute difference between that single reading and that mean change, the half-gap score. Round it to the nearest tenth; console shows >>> 13.1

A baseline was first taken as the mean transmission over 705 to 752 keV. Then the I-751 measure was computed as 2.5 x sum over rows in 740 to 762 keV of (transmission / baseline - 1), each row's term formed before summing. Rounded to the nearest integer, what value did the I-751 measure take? -1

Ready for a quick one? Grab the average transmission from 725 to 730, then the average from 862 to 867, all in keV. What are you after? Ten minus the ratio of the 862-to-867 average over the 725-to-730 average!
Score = 8.81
